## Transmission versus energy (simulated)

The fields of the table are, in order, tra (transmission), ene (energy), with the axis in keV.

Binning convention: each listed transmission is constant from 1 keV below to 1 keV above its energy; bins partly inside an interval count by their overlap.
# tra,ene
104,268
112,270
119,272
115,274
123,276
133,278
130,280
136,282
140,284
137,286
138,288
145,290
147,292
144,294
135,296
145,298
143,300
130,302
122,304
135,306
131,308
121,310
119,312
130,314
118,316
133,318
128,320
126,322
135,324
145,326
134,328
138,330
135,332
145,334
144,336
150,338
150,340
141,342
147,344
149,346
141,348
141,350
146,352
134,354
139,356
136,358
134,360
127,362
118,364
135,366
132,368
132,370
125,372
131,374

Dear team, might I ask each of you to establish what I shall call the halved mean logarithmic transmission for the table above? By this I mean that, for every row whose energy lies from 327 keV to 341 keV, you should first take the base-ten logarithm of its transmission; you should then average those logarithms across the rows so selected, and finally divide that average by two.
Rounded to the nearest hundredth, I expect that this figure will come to 1.08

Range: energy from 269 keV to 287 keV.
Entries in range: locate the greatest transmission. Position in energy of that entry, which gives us 284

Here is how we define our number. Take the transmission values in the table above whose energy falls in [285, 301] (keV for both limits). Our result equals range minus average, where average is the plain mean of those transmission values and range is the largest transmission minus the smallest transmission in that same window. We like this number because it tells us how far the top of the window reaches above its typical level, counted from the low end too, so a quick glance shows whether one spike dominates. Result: -130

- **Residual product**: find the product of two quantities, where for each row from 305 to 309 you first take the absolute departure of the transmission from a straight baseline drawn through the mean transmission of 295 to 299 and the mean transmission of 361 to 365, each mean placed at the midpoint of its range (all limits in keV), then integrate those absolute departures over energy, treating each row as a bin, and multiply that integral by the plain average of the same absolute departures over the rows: 76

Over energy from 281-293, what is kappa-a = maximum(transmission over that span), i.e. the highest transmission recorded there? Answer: 147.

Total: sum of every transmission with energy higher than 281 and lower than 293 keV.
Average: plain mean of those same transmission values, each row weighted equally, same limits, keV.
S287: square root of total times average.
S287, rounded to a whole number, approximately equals 344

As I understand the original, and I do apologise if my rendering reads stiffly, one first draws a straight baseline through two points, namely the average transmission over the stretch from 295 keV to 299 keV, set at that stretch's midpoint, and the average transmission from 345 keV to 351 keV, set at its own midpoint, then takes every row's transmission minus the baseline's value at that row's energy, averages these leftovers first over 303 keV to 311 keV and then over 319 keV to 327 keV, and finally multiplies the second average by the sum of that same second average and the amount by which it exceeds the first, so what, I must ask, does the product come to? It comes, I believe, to 27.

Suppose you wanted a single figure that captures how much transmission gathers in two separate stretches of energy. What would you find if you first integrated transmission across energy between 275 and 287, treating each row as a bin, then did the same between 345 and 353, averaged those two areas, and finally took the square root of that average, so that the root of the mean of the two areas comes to 37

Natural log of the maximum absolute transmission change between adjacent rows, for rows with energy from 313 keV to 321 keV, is 2.7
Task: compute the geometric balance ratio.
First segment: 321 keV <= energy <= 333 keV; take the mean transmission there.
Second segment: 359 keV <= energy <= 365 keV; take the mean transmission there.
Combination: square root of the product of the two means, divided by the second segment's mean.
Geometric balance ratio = 1.04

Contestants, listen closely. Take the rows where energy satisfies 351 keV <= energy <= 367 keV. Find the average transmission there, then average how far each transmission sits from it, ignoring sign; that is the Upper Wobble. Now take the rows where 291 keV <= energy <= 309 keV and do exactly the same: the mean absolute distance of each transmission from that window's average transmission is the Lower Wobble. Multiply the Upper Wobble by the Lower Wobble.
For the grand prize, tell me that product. 39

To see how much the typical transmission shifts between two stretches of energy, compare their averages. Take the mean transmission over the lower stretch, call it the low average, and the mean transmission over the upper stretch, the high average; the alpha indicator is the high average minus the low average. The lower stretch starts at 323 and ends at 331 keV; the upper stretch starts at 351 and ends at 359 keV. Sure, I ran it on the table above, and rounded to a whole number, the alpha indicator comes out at 1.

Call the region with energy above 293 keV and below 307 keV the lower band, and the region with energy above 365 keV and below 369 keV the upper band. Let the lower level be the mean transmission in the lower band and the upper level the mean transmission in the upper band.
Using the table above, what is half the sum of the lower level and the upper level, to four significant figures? 134.9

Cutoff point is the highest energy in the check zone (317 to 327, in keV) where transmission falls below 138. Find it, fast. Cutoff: 324 keV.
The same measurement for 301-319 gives 318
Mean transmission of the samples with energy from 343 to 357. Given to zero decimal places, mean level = 142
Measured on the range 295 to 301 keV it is 141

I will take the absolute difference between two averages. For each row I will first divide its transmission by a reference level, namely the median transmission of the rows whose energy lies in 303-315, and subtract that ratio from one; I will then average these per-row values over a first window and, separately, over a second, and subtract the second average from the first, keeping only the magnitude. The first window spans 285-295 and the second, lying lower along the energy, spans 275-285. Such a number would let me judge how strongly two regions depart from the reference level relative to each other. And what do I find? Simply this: 0.08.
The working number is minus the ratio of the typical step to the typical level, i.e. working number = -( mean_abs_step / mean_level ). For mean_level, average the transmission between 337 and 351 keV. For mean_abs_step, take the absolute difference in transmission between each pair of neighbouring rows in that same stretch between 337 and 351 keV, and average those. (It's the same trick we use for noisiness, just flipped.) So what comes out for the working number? -0.03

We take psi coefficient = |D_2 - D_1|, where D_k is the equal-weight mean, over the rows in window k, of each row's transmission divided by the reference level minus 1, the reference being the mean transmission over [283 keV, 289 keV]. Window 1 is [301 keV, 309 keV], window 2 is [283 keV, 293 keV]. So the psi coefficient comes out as 0.086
